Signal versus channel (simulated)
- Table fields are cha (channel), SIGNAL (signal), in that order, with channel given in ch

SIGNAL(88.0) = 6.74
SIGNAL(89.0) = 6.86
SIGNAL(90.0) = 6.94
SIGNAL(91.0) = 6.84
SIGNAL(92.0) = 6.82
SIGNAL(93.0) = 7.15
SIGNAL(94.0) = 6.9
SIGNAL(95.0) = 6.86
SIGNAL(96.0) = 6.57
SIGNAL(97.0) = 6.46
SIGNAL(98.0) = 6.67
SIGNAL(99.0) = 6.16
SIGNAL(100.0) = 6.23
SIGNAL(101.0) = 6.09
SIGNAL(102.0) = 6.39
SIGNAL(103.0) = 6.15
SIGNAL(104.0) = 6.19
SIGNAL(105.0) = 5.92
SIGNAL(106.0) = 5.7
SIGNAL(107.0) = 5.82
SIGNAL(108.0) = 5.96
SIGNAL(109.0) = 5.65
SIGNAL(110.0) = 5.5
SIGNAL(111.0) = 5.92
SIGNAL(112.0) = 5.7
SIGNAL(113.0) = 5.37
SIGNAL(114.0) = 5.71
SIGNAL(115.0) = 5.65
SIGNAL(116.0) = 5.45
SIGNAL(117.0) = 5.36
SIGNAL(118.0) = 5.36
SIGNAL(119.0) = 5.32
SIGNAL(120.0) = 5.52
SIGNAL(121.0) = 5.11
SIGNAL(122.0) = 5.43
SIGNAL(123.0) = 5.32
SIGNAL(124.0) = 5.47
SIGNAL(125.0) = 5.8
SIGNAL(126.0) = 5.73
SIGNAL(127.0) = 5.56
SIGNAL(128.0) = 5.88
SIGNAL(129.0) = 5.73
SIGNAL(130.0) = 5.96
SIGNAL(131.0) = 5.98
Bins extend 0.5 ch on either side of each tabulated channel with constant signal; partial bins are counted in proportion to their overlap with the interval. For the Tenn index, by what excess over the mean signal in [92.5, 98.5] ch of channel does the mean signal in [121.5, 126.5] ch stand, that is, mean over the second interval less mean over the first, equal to -1.2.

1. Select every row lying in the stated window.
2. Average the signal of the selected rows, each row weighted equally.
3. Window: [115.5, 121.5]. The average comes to 5.35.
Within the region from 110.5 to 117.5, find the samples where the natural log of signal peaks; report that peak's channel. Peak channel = 111.0 ch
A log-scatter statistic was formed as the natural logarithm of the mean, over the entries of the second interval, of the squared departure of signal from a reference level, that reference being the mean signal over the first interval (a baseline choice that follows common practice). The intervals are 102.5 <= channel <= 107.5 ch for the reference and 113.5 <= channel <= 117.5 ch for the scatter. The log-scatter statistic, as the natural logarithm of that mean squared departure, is -1.7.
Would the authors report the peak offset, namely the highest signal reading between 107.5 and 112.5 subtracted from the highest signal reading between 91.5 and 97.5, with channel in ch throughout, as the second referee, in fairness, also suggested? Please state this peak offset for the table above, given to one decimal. 1.2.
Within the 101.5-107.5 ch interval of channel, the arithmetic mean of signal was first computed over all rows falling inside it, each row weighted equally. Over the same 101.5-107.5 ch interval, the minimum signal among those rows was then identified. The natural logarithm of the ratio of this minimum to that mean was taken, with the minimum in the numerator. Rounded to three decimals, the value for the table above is -0.056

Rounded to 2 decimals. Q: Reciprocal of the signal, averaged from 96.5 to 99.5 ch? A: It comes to 0.16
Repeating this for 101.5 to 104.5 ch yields 0.16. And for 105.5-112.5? 0.17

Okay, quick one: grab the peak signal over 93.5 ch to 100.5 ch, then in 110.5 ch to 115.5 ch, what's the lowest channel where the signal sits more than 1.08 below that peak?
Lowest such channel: 112.0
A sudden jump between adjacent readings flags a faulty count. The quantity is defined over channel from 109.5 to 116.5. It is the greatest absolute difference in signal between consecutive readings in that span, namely 0.42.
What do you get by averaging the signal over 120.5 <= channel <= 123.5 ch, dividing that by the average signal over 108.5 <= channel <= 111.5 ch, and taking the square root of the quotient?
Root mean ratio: 0.96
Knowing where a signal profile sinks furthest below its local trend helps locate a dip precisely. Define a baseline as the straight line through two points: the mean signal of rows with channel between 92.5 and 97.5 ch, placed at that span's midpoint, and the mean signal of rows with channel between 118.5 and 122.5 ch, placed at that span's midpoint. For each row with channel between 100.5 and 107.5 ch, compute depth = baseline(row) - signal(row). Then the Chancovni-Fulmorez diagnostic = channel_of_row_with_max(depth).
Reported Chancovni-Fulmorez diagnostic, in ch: 106.0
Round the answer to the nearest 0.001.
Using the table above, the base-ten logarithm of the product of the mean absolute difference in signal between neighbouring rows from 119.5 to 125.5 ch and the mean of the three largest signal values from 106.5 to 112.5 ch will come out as 0.192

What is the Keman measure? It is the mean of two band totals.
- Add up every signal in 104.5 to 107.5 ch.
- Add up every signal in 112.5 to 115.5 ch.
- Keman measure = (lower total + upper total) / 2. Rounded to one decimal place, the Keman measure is 17.1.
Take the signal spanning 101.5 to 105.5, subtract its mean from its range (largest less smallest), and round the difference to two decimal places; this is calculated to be -5.69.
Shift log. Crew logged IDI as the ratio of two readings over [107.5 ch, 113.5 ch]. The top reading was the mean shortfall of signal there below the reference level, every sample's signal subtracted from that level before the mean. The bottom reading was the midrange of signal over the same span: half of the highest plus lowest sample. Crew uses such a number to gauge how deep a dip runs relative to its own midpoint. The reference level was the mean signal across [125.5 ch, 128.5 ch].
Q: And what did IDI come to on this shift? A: 0.007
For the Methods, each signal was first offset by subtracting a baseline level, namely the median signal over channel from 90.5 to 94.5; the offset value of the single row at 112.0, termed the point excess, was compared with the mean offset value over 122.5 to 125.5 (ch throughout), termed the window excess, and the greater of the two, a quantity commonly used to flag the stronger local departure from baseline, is -1.17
